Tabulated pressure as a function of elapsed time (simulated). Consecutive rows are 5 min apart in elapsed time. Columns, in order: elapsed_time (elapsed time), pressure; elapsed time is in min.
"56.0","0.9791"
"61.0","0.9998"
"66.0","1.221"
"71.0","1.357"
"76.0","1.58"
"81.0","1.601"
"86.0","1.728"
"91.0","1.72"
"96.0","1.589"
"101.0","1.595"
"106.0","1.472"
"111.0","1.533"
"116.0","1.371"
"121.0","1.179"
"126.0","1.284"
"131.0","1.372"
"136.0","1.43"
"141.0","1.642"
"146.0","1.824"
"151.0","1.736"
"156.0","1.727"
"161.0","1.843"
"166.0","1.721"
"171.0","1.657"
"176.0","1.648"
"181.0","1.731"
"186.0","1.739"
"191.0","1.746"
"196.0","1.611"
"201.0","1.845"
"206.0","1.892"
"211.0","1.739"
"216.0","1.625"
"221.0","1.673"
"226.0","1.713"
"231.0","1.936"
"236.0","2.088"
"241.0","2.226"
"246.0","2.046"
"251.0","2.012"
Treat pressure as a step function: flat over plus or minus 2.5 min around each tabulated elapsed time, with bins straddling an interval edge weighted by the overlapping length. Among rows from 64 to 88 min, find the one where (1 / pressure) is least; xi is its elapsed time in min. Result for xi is 86.0 min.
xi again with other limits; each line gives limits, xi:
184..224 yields 206.0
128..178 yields 161.0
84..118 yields 86.0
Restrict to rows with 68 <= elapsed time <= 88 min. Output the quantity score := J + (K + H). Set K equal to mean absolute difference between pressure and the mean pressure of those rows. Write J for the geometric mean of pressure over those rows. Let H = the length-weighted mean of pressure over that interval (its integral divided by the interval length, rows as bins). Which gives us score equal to 3.22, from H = 1.55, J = 1.56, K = 0.10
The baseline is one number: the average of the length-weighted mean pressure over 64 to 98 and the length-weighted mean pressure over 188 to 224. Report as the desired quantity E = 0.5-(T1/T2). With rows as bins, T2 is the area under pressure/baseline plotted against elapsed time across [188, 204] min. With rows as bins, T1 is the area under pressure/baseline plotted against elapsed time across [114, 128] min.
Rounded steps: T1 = 10.9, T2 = 17.0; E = -0.14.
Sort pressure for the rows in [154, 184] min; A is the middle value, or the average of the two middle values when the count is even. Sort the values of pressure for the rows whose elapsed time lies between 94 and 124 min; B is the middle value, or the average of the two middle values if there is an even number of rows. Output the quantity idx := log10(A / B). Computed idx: 0.06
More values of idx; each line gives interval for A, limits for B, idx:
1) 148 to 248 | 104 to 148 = 0.08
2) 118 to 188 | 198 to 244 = -0.04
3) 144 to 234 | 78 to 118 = 0.04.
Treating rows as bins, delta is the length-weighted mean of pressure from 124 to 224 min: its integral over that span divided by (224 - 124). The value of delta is 1.68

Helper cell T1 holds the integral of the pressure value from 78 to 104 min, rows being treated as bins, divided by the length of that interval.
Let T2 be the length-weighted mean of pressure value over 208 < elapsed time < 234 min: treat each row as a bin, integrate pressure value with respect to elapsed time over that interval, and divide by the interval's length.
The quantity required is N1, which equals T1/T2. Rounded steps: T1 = 1.64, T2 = 1.75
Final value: 0.94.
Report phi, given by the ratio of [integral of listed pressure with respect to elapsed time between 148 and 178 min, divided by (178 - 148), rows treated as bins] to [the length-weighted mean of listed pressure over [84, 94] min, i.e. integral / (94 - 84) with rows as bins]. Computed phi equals 1.00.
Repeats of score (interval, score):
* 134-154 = 3.44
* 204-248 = 3.92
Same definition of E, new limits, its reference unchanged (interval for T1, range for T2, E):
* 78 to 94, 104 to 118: -0.81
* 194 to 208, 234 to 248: -0.34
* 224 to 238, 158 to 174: -0.46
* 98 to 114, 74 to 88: -0.57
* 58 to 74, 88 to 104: -0.23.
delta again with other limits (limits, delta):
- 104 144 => 1.41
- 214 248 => 1.90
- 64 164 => 1.54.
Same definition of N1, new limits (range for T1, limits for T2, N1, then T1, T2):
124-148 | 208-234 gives 0.86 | 1.51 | 1.75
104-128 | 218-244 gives 0.71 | 1.37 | 1.92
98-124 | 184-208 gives 0.81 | 1.43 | 1.76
